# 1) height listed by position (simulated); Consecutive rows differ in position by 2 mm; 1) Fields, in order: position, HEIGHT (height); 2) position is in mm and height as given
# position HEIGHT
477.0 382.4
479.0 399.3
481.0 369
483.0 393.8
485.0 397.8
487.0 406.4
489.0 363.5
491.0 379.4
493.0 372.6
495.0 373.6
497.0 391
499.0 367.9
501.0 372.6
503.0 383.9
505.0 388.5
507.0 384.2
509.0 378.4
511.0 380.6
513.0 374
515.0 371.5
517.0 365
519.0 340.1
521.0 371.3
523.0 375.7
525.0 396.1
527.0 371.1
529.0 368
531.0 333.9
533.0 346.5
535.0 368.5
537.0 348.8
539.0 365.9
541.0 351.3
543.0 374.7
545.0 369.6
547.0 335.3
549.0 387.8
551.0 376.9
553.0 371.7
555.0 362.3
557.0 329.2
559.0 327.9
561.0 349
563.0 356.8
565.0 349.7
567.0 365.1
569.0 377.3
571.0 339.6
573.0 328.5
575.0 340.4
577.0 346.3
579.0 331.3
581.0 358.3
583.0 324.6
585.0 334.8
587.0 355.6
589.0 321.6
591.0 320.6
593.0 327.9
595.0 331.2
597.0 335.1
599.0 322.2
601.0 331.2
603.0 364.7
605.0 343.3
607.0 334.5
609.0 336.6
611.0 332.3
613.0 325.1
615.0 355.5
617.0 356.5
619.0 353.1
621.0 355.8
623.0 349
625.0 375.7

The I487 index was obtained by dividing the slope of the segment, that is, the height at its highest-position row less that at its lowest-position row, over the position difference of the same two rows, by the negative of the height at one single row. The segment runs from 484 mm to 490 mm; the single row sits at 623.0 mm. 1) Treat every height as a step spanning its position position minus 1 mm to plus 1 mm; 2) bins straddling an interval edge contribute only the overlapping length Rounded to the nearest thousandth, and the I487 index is 0.025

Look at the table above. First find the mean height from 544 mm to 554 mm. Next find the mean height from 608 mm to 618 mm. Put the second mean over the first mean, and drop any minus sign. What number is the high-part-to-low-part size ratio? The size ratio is 0.93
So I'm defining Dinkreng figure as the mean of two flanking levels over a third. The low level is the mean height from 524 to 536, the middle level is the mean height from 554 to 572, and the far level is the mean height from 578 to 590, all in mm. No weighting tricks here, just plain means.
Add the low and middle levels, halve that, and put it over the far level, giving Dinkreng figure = 1.06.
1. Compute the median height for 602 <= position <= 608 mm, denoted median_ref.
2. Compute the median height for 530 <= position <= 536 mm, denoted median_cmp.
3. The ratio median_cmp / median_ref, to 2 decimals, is 1.01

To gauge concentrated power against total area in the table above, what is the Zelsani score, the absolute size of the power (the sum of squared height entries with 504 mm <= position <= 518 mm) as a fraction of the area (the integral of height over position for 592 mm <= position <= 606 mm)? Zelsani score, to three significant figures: 212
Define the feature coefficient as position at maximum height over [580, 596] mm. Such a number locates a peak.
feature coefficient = 581.0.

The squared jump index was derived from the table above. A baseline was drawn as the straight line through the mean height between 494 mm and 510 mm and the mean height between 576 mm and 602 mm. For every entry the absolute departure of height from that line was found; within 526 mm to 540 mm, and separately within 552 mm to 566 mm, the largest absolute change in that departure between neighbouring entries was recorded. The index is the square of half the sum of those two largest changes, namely 627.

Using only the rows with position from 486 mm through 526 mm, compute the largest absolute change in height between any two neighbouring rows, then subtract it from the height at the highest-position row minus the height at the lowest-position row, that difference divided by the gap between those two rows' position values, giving -43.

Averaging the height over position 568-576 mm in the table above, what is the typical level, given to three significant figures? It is 346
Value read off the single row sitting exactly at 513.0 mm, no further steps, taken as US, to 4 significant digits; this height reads 374.0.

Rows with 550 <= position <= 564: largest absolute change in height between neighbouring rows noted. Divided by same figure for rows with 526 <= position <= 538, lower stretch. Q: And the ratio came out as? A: 0.97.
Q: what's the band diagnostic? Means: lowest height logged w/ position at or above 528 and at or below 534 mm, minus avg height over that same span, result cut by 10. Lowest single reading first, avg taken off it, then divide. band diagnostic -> -1.6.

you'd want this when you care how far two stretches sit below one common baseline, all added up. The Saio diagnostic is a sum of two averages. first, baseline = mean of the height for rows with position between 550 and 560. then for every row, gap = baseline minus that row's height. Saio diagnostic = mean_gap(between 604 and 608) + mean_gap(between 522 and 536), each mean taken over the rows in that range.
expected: 3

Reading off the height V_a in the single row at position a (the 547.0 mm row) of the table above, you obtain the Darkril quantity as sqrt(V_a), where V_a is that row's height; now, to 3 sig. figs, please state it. 18.3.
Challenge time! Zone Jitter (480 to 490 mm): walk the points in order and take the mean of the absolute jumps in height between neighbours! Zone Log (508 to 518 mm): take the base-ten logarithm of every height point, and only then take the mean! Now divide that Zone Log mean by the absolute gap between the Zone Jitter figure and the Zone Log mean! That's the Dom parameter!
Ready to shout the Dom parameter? 0.147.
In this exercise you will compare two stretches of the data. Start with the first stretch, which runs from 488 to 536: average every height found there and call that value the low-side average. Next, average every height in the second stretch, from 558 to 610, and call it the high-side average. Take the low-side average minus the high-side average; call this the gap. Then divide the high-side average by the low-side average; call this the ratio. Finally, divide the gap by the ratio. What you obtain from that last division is 34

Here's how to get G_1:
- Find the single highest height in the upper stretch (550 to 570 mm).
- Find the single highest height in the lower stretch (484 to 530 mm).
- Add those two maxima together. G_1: 784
